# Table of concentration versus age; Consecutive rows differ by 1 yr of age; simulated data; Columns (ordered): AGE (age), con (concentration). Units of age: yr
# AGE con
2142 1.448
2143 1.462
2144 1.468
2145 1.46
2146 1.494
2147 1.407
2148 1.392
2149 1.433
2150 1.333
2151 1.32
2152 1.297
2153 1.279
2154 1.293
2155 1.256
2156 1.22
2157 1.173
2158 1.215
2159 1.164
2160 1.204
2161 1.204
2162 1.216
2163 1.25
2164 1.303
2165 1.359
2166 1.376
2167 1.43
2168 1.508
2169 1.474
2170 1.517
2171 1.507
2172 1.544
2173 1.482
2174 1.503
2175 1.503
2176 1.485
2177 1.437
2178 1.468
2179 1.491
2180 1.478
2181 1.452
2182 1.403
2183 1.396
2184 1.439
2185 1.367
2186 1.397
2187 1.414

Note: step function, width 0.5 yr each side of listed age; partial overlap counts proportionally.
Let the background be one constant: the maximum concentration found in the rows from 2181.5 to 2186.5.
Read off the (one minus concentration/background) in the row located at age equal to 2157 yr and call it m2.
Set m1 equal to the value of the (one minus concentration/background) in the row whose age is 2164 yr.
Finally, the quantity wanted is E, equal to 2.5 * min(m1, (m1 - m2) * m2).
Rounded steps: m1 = 0.09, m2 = 0.18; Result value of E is -0.042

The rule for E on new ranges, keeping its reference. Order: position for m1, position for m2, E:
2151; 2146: -0.012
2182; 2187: 0.000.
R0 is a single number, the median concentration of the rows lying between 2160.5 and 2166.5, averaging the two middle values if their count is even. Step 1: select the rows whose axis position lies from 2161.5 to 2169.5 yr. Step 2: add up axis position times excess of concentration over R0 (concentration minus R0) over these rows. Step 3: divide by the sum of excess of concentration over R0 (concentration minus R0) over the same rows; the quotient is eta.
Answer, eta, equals 2168.0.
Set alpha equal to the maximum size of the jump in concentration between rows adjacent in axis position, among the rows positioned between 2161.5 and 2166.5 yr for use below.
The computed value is 0.056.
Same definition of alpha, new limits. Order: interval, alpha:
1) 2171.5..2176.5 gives 0.062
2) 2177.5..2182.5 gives 0.049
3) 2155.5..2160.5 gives 0.051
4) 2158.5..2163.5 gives 0.040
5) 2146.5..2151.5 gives 0.100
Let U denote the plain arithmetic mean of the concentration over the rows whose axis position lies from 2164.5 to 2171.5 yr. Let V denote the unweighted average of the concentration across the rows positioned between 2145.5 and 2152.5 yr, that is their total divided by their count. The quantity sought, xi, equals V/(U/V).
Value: 1.32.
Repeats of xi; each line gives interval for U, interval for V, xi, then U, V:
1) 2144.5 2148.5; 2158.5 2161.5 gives 0.99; 1.438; 1.19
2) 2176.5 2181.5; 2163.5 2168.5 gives 1.33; 1.465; 1.40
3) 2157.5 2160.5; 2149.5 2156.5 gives 1.38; 1.194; 1.29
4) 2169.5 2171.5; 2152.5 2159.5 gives 1.00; 1.512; 1.23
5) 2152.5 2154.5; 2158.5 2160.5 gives 1.09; 1.286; 1.18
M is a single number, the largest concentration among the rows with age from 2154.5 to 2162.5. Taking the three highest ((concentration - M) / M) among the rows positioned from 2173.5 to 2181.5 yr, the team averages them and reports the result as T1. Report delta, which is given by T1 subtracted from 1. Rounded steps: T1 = 0.19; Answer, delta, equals 0.81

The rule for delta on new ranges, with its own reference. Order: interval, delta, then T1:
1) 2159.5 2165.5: 0.96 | 0.04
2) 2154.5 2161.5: 1.02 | -0.02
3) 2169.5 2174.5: 0.79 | 0.21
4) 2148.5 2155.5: 0.92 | 0.08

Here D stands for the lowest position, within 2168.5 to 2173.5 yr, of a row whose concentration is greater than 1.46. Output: 2169 yr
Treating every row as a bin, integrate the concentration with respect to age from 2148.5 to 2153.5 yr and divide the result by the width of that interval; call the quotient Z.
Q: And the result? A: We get 1.33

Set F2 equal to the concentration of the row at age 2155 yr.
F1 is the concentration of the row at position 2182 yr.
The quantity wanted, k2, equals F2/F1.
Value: 0.90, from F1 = 1.403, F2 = 1.256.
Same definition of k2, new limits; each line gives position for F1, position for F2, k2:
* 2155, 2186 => 1.11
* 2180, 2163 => 0.85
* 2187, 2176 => 1.05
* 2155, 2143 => 1.16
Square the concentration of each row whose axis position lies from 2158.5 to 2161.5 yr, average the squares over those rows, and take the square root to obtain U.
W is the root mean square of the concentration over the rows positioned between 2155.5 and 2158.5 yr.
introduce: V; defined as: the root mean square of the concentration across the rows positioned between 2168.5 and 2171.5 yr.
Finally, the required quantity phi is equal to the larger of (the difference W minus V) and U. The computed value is 1.19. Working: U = 1.2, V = 1.50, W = 1.20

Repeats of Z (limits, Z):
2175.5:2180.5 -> 1.47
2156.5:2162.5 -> 1.20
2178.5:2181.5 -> 1.47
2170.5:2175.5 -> 1.51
